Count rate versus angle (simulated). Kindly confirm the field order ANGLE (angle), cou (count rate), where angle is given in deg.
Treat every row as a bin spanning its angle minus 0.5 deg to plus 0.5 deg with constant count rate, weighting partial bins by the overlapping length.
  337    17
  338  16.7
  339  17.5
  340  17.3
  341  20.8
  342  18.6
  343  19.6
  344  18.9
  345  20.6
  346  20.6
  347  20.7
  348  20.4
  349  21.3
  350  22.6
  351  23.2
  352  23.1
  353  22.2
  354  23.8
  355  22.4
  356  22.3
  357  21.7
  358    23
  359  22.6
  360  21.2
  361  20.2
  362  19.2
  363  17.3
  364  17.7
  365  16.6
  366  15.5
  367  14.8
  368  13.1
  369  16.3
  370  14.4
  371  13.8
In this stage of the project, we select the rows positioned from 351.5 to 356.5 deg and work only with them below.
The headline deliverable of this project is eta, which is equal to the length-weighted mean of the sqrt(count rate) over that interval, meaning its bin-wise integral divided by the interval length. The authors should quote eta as 4.77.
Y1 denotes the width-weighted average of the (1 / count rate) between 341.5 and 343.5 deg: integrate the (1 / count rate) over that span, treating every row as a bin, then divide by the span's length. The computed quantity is 0.0524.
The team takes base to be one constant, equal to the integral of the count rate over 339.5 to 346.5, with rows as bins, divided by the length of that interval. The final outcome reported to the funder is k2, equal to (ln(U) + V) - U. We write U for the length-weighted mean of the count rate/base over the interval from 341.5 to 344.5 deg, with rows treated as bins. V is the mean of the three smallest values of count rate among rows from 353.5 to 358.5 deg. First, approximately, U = 0.98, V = 22.1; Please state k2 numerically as 21.1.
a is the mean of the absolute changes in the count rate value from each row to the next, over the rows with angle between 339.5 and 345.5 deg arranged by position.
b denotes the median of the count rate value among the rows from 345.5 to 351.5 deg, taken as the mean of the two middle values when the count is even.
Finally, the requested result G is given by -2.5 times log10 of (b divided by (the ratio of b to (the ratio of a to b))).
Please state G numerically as 2.66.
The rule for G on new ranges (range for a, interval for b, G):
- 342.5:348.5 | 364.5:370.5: 3.58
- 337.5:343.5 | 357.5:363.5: 2.82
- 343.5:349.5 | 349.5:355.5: 3.95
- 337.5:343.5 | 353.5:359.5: 2.91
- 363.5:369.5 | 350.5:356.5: 2.91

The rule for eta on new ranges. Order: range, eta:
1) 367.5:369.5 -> 3.83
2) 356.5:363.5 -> 4.55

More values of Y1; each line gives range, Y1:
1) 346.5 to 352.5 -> 0.0458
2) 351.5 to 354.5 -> 0.0435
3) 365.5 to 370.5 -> 0.0678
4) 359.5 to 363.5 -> 0.0516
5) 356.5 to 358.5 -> 0.0448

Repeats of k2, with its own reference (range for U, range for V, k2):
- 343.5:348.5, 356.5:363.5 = 17.9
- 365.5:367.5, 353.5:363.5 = 17.9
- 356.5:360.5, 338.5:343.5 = 16.8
